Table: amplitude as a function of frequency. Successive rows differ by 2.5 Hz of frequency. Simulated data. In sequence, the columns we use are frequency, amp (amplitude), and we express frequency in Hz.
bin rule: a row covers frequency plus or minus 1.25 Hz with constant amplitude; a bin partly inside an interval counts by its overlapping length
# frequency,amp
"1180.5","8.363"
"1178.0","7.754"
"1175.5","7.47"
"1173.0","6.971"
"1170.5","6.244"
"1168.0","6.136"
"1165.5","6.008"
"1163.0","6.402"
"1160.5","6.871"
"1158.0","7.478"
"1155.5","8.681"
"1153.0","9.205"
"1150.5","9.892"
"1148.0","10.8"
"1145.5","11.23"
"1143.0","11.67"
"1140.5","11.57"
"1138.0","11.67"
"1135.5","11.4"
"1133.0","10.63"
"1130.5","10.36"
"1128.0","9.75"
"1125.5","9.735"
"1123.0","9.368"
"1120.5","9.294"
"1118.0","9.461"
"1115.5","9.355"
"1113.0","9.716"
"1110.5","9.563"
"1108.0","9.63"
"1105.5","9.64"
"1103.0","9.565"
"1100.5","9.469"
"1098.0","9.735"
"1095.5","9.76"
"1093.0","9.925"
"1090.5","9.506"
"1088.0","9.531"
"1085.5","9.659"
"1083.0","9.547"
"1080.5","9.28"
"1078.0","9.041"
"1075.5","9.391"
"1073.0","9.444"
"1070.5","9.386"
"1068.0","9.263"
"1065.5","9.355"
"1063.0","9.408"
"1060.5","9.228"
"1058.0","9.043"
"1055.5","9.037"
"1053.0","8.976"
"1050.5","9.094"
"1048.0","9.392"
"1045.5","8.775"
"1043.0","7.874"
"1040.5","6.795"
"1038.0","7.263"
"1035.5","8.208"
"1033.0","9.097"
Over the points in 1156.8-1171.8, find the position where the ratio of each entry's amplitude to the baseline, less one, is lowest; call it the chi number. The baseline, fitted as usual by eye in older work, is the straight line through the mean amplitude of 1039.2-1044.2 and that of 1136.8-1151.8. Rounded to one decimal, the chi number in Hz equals 1165.5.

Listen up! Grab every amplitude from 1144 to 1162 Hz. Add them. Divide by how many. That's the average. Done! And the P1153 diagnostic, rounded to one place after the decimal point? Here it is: 9.2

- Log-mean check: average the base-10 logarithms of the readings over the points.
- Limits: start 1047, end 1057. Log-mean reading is 0.96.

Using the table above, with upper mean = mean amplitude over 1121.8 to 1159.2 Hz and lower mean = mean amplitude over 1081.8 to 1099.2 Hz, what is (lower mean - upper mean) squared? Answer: 0.3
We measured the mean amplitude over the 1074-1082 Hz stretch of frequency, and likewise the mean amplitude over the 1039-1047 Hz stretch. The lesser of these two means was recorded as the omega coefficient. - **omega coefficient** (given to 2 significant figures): 7.8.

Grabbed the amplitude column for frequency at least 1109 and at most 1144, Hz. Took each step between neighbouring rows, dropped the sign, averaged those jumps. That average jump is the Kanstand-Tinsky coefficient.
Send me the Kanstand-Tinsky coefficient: 0.26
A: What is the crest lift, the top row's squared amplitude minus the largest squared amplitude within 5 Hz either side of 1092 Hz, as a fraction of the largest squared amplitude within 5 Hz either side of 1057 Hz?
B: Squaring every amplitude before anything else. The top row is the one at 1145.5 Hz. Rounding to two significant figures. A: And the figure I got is 0.32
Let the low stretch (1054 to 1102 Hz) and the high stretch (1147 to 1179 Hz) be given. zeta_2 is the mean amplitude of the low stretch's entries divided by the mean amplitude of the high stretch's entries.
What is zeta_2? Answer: 1.23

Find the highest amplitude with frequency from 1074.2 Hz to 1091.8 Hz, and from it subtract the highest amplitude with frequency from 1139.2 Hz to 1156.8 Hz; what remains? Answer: -2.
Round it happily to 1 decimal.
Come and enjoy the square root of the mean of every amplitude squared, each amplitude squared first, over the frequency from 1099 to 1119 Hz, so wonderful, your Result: 9.6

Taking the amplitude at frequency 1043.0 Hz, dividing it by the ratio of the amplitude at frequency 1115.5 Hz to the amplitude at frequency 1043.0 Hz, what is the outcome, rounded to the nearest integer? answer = 7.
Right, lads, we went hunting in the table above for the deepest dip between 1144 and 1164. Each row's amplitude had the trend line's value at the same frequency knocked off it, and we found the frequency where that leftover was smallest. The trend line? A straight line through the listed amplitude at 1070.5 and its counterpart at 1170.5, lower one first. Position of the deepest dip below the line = 1163.0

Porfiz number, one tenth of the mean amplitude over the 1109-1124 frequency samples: 0.95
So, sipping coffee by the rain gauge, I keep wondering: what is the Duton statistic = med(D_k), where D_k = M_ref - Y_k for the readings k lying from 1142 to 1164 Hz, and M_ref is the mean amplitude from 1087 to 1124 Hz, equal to 0.36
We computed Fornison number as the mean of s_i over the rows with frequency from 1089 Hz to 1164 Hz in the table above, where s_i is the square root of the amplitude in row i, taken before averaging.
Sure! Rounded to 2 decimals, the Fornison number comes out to 3.11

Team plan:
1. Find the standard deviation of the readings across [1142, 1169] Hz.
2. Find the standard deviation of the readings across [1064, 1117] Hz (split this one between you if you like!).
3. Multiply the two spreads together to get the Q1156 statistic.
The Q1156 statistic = 0.4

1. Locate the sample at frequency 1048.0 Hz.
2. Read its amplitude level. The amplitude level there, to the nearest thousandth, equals 9.392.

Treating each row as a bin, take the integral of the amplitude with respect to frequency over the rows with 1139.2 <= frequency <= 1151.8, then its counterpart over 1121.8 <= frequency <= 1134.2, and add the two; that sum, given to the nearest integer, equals 263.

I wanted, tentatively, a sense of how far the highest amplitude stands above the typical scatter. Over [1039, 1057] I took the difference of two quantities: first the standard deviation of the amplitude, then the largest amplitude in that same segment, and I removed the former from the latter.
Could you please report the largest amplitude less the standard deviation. 8.5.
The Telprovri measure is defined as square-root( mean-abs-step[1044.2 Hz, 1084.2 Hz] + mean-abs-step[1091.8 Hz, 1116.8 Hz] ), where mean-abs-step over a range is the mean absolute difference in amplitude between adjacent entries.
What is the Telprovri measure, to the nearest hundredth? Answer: 0.56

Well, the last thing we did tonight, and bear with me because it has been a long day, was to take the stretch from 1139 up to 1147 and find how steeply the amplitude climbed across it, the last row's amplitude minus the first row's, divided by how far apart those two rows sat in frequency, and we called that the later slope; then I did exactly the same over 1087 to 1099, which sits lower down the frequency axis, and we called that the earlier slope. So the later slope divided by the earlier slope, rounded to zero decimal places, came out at -3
